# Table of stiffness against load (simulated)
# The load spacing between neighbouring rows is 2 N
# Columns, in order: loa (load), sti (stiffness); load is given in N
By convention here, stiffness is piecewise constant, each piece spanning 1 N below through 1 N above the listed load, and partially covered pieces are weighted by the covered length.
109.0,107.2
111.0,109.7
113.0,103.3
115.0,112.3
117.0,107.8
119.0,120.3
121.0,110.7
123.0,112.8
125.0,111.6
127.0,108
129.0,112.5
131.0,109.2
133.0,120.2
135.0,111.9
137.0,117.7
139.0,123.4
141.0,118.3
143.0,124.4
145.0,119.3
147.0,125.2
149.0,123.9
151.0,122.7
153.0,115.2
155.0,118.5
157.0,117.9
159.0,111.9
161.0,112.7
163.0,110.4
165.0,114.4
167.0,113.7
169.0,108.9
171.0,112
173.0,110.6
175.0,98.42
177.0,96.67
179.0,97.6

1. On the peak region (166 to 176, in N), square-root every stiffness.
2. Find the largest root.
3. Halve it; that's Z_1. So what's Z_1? 5.33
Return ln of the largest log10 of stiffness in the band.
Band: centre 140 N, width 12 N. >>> 0.739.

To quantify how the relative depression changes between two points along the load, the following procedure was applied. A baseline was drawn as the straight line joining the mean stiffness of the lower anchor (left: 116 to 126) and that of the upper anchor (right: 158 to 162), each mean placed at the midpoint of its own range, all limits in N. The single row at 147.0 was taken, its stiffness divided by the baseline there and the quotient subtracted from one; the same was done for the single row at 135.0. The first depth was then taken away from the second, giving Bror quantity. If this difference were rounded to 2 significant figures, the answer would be 0.12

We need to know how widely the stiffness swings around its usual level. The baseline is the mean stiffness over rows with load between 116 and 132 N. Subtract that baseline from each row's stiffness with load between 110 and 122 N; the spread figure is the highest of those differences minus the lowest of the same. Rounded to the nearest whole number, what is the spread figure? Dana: 17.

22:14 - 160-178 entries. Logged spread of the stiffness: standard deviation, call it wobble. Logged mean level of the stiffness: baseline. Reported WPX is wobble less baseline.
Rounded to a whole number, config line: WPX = -102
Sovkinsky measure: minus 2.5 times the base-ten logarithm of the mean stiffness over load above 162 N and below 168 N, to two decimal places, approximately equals -5.13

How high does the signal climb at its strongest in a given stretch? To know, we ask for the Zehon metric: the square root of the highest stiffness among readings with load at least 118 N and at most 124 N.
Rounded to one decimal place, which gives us 11.0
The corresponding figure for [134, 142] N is 11.1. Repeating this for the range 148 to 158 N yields 11.1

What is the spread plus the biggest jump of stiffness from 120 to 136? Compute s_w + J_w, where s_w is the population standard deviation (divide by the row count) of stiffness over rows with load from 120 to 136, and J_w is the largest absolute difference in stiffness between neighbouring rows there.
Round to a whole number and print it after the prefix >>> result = 14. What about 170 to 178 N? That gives 19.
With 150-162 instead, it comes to 11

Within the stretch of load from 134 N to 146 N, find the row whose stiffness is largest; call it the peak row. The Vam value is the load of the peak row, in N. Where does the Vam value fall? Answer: 143.0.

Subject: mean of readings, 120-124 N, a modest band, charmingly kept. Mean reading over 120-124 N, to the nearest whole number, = 112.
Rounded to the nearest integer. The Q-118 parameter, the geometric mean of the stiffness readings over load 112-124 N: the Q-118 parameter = 111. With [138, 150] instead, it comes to 122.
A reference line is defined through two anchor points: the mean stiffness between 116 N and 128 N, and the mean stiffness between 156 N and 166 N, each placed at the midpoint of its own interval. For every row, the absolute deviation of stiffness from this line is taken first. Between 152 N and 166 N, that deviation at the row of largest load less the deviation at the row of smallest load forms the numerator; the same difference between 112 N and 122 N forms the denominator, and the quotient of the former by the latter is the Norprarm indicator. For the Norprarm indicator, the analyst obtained 0.2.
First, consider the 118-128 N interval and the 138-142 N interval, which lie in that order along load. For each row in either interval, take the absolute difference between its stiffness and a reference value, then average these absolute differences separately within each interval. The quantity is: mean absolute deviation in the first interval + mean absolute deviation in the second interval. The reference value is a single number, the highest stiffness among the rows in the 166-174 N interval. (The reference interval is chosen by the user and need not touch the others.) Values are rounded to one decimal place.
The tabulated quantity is 10.8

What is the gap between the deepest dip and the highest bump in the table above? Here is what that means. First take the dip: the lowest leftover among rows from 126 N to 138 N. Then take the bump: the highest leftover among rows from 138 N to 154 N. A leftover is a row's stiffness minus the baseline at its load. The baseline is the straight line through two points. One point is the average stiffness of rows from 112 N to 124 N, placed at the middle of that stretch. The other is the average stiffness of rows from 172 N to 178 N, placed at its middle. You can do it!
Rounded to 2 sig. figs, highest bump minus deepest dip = 20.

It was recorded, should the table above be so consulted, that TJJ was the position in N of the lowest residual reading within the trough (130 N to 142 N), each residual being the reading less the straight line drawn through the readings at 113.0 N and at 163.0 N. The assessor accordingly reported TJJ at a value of 131.0 N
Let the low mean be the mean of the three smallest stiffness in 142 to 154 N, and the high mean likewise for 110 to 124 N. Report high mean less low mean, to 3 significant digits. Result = -12.1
